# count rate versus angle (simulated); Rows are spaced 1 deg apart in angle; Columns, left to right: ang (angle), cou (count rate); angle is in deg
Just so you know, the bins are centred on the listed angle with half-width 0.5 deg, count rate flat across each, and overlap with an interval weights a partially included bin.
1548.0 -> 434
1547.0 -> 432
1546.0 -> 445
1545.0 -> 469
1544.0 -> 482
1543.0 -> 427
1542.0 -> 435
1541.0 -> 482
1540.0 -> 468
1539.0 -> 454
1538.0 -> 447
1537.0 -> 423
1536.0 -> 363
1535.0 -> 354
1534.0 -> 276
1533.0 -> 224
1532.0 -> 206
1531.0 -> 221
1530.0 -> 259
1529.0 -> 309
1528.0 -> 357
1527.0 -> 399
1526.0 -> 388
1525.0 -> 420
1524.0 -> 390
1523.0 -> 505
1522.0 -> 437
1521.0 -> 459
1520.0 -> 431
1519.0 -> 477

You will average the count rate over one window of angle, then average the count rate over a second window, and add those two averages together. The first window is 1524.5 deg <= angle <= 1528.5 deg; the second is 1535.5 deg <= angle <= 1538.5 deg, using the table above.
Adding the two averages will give 802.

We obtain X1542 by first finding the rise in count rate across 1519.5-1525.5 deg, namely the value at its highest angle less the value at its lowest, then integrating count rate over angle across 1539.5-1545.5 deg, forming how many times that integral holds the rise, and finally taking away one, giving -252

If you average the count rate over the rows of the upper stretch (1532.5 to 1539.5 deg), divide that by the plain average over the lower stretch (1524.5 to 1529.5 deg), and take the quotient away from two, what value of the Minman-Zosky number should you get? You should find 1.0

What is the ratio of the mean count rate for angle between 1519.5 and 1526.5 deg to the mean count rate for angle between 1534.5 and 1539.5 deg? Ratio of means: 1.06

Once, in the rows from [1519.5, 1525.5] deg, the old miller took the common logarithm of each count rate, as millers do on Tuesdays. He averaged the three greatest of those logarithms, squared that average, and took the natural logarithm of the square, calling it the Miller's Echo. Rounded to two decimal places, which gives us 1.96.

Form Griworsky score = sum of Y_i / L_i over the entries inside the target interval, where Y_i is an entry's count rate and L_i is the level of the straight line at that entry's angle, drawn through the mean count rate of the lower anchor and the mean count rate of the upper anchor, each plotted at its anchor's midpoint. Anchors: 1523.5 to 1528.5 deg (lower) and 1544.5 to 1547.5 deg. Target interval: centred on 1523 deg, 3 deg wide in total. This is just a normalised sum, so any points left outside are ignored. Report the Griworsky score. 3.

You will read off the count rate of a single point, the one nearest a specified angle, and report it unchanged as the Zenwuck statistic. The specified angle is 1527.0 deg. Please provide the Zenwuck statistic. 399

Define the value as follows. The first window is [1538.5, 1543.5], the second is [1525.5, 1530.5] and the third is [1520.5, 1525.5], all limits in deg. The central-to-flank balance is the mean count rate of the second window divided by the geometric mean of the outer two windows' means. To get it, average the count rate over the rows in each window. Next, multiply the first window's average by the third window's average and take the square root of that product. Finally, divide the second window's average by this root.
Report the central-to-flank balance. 0.76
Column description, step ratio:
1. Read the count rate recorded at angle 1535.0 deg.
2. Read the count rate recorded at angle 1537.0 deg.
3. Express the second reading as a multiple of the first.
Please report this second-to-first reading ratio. 1.19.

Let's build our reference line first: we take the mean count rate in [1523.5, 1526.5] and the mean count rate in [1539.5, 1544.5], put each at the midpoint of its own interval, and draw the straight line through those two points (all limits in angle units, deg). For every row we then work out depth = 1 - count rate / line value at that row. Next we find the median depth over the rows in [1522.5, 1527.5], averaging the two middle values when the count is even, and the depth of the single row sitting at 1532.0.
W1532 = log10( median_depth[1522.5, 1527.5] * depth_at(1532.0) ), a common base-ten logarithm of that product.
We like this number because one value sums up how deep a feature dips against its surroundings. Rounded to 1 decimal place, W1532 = -2.1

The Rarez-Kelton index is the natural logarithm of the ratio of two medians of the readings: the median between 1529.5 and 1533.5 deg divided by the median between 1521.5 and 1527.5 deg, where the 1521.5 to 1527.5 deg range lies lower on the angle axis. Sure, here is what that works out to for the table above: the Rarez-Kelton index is -0.6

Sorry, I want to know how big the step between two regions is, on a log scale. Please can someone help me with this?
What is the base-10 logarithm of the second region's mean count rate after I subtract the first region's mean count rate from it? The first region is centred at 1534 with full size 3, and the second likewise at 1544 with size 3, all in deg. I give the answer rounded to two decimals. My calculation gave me 2.24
